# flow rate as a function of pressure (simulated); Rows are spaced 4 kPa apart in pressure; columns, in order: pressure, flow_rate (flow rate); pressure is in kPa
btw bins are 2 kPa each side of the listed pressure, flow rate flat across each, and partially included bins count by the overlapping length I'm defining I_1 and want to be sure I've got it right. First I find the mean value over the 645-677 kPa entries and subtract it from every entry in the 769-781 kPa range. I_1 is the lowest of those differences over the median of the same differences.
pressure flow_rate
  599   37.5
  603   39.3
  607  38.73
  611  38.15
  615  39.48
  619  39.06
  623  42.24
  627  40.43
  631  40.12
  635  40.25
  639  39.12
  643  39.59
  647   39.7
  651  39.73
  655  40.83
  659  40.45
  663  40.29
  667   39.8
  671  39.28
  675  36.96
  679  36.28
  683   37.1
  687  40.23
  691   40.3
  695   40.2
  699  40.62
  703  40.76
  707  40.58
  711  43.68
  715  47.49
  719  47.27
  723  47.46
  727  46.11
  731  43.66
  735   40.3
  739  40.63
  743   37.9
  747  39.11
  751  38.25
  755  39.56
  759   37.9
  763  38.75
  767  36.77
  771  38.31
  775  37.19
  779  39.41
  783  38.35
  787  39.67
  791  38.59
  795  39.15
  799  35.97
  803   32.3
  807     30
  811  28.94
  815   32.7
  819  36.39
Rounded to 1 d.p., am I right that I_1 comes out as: 1.8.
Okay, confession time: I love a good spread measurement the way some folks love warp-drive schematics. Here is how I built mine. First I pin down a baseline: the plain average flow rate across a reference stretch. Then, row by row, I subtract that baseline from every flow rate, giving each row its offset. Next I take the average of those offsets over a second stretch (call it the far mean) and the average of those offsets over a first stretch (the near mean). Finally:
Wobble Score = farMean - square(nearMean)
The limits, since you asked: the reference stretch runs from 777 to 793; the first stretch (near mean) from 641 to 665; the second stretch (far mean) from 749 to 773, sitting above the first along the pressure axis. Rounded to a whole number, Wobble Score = -2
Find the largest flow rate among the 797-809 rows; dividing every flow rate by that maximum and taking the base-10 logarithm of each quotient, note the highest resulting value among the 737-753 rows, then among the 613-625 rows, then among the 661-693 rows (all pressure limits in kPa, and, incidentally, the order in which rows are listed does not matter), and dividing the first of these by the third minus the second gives -2.6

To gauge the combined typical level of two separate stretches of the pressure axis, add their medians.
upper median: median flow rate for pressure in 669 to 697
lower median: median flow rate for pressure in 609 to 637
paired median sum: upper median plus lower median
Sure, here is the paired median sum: 79.4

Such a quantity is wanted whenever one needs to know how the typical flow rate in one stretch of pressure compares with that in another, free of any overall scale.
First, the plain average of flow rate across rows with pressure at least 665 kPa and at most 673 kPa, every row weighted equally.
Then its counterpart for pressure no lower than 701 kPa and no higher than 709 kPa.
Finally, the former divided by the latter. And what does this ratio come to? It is 0.97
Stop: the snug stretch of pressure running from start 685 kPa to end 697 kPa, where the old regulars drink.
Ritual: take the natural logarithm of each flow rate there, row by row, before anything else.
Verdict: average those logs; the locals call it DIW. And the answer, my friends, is 3.69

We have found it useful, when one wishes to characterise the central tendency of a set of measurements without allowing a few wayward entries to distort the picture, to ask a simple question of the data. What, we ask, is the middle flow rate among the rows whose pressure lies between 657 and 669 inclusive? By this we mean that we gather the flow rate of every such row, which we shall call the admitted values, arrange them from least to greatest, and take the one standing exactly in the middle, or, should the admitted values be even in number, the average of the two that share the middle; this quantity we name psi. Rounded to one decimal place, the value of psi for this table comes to 40.3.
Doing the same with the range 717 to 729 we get 47.3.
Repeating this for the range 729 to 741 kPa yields 40.6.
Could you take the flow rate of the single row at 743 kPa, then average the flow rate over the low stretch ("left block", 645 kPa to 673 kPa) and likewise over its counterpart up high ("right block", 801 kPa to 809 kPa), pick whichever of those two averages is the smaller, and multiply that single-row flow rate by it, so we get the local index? 1181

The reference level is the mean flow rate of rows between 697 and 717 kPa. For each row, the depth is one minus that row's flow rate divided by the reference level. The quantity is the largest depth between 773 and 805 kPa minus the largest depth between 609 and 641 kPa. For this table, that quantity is 0.14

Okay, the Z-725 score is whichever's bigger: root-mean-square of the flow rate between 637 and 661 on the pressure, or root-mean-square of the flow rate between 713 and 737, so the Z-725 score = 45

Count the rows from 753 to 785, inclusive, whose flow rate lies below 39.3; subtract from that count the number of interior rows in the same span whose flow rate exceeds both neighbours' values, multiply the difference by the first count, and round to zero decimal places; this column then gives 18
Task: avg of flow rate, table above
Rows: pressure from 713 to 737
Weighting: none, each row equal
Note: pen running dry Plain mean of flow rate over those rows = 45.4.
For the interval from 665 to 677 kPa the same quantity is 38.7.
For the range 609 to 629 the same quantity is 39.9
